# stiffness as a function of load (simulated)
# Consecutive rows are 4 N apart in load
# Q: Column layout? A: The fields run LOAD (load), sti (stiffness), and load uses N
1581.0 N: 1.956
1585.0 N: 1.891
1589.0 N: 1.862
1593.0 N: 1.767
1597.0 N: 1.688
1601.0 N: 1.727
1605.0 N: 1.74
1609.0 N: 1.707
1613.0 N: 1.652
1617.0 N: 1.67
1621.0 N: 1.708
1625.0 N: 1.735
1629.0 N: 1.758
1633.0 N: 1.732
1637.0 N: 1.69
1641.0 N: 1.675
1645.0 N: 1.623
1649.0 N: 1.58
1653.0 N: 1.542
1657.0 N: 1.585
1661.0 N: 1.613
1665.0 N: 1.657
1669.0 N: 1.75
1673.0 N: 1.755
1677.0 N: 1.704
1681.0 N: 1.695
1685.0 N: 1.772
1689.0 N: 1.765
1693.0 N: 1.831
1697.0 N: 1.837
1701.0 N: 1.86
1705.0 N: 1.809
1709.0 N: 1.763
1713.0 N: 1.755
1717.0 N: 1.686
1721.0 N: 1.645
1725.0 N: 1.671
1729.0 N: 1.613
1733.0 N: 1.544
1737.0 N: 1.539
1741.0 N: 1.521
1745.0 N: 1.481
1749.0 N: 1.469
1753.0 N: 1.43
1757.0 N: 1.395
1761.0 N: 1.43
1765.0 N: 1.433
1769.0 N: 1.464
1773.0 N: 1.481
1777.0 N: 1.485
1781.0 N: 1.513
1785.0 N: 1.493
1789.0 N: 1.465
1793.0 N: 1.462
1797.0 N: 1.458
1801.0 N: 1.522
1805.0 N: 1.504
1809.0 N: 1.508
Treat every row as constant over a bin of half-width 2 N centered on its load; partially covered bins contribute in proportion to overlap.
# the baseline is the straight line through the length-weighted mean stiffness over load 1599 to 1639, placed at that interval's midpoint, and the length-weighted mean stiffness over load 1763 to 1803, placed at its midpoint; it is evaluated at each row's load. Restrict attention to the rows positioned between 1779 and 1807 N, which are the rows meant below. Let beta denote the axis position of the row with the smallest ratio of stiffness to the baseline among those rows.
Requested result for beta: 1789.0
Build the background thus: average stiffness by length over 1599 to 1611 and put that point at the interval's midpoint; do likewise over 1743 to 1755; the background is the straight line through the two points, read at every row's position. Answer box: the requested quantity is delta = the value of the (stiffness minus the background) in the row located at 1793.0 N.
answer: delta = 0.08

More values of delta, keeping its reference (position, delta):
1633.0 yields 0.06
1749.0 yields 0.01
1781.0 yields 0.11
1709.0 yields 0.23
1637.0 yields 0.02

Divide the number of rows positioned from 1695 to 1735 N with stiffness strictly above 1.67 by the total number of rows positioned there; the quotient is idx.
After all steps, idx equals 0.7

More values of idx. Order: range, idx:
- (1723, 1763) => 0.1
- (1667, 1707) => 1.0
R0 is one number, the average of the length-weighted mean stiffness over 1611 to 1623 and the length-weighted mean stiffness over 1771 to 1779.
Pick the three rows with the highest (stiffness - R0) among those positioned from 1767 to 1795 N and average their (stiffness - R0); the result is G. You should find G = -0.08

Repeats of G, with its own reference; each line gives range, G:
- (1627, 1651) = 0.15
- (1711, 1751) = 0.12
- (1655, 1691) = 0.18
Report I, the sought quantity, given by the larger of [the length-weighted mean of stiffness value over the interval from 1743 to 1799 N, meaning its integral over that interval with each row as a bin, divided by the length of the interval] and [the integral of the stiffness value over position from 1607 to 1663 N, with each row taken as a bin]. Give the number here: 93.1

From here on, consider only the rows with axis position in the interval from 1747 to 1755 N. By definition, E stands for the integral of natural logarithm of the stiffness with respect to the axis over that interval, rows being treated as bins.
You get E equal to 3.0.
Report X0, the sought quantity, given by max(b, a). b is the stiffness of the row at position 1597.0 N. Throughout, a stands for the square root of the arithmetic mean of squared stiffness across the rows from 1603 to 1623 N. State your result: 1.70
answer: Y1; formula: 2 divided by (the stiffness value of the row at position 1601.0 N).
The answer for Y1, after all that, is 1.16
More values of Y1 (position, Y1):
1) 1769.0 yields 1.37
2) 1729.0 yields 1.24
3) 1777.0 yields 1.35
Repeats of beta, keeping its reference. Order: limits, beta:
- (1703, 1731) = 1729.0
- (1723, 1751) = 1749.0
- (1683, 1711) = 1689.0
